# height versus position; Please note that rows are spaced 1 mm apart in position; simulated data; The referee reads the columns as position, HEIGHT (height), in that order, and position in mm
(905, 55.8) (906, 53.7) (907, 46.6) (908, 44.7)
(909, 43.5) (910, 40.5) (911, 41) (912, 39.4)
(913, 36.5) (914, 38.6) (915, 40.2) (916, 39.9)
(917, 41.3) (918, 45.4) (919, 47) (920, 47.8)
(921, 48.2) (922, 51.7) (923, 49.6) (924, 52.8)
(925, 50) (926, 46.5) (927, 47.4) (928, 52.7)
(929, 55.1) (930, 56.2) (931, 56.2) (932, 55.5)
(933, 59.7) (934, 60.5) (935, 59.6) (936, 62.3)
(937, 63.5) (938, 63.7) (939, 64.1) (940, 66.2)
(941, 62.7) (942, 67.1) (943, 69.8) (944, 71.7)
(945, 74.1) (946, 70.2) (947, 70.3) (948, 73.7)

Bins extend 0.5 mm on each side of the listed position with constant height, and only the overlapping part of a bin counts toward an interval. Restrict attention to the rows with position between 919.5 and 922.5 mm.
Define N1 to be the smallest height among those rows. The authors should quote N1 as 47.8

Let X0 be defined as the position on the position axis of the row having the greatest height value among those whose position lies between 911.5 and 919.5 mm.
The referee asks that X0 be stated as 919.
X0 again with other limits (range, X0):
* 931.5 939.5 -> 939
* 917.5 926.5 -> 924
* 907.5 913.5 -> 908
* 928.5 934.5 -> 934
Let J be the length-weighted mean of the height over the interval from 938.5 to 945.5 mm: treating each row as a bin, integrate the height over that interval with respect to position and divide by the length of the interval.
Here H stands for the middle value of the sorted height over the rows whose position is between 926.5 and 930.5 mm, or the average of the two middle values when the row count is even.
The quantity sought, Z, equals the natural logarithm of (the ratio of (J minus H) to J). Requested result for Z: -1.6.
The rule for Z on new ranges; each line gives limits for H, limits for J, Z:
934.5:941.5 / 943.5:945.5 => -2.0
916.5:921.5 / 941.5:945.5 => -1.1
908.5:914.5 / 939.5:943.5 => -0.9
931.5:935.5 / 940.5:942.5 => -2.5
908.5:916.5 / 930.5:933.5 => -1.2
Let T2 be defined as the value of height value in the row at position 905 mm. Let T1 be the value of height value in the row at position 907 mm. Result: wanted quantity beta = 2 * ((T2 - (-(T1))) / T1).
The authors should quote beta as 4.4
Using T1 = 46.6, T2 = 55.8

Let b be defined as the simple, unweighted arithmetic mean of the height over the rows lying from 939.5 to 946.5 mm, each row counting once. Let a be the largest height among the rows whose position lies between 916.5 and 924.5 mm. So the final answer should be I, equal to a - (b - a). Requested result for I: 37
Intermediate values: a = 52.8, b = 69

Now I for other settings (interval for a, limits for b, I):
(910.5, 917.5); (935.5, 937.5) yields 20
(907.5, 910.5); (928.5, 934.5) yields 32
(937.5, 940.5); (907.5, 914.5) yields 92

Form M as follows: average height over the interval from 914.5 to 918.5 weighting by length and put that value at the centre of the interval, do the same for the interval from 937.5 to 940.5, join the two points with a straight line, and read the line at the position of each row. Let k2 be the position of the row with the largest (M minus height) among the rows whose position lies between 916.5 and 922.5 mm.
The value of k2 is 917 mm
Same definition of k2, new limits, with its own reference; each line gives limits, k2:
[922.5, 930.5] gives 927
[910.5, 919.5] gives 913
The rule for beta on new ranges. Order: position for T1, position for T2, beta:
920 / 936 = 4.6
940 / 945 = 4.2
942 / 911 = 3.2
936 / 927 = 3.5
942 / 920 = 3.4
